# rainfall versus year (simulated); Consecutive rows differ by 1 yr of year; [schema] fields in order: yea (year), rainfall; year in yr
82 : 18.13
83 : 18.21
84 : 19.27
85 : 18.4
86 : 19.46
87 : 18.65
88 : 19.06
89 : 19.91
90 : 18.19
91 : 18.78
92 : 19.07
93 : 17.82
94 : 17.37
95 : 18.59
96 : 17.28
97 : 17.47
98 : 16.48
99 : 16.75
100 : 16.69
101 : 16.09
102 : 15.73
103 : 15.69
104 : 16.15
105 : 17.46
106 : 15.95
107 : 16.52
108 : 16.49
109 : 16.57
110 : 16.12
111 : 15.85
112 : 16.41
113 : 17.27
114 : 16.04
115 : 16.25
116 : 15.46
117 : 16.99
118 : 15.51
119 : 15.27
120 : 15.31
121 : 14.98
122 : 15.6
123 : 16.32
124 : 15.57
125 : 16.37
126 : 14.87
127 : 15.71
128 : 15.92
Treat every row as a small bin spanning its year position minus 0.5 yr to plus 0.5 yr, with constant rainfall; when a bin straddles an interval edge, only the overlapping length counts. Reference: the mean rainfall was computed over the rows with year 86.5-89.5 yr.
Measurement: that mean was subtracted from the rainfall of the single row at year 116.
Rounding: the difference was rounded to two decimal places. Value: -3.75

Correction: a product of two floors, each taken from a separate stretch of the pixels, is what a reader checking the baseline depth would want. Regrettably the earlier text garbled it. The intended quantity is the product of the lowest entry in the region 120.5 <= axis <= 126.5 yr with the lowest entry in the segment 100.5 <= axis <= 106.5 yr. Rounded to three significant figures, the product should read 233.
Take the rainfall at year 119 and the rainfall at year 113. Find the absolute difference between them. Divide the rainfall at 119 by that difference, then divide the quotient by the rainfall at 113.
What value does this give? 0.44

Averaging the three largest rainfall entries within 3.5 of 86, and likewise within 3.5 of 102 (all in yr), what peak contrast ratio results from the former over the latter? 1.15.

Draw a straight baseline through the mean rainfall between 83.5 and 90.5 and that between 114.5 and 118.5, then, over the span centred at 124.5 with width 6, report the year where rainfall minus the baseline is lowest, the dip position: 126 yr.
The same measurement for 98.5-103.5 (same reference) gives 102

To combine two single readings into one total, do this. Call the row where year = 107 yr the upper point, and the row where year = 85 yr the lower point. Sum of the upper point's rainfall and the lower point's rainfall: 34.9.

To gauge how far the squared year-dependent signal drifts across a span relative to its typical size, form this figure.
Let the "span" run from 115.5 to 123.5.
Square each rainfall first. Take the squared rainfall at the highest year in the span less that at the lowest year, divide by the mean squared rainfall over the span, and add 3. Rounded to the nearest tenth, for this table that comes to 3.1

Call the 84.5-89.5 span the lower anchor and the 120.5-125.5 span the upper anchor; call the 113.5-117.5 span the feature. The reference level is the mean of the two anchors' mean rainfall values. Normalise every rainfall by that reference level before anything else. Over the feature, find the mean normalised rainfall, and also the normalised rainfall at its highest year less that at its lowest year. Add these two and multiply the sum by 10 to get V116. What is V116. 9.8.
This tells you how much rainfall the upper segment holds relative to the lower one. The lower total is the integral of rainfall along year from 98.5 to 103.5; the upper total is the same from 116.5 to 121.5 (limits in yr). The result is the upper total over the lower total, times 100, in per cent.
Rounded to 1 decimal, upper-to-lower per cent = 96.4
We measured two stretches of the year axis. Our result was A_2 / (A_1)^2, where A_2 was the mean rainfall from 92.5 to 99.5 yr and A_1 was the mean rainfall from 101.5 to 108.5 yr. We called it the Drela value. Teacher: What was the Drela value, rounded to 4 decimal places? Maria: 0.0656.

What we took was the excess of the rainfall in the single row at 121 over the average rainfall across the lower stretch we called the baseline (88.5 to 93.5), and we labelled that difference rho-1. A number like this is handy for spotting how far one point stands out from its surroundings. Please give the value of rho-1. -3.8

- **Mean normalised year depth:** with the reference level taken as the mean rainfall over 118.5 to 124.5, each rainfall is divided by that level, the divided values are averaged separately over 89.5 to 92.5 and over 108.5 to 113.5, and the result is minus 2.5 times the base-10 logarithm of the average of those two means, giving -0.14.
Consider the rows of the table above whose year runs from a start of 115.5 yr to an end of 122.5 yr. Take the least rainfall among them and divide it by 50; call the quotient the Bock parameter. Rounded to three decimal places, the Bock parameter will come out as 0.300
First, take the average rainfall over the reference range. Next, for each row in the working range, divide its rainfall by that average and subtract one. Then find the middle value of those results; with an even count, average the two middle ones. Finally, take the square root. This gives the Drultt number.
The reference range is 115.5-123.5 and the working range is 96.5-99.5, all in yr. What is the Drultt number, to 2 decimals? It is 0.26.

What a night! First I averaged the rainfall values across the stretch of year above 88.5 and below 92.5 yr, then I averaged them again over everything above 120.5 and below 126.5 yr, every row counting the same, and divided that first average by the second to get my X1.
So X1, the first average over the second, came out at 1.216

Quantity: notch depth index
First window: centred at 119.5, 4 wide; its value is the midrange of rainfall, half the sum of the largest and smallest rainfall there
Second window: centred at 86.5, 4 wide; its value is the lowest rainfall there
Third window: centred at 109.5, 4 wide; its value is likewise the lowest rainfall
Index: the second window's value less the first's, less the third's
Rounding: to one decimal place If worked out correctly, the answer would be -12.7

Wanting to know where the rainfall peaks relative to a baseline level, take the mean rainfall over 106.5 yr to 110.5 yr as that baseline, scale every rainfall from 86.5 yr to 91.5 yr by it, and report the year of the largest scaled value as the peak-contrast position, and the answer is 89 yr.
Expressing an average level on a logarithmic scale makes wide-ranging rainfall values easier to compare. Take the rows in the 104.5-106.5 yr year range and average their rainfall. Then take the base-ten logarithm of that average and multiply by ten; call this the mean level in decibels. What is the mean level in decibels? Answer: 12.2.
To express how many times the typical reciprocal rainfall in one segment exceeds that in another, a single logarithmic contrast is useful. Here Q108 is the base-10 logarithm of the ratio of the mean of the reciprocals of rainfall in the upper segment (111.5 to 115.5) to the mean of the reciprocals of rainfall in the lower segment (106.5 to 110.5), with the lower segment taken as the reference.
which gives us 0.00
